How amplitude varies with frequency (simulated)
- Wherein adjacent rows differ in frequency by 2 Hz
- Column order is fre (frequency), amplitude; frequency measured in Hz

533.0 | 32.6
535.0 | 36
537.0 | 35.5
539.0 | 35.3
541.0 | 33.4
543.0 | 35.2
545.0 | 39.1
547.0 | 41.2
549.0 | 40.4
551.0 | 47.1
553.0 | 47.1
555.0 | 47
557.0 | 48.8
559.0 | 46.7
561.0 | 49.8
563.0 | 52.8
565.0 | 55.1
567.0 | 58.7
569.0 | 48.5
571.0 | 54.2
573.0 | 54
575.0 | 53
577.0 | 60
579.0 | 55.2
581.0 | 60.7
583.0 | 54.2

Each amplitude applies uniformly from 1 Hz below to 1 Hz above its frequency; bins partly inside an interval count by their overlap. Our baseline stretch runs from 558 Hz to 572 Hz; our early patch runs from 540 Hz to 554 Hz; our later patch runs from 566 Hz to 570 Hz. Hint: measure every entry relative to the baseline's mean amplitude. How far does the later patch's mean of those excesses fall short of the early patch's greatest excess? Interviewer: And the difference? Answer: -6.5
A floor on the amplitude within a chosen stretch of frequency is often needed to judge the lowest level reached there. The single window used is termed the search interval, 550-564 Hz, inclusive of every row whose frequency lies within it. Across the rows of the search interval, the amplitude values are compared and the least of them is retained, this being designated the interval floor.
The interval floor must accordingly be 46.7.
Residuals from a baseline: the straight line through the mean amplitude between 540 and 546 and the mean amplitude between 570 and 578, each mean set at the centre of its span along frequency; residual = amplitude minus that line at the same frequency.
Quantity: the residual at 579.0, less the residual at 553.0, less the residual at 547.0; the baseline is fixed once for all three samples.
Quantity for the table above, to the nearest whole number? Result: -11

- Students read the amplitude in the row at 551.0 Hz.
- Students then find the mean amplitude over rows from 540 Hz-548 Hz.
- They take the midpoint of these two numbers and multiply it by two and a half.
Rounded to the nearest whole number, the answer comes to 105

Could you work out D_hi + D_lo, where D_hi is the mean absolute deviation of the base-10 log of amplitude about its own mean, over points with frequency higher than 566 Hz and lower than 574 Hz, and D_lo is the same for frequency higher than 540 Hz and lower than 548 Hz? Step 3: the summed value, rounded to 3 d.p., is 0.056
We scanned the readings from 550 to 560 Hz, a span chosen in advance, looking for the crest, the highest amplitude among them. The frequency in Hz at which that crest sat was 557.0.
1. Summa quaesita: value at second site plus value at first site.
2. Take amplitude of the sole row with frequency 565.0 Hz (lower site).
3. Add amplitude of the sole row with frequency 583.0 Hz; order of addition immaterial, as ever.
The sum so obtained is 109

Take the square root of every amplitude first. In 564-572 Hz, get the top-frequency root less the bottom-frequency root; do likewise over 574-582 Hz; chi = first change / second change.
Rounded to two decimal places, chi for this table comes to -0.12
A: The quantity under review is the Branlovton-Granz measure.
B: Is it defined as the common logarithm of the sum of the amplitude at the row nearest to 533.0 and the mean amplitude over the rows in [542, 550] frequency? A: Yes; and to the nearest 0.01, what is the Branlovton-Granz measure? 1.85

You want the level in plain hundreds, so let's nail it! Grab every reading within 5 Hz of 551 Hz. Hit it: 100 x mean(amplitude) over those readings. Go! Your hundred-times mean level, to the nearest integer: 4456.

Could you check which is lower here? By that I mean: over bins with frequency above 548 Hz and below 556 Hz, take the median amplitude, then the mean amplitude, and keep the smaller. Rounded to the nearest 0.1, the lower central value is 45.4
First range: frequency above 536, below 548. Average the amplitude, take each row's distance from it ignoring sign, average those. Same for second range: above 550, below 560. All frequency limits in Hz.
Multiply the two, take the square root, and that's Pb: 1.2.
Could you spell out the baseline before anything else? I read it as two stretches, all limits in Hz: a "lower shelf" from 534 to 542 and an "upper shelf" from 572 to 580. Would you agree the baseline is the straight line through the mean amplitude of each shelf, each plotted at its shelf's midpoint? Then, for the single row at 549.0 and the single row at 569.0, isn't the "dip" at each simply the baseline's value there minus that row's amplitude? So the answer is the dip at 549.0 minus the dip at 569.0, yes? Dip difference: -2.7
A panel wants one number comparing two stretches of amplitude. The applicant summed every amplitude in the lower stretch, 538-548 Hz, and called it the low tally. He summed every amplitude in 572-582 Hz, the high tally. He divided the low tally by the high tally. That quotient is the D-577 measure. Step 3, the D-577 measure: 0.65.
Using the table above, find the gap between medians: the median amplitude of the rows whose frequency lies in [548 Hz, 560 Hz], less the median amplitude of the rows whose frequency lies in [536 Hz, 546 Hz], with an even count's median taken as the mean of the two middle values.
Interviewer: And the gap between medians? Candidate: 12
